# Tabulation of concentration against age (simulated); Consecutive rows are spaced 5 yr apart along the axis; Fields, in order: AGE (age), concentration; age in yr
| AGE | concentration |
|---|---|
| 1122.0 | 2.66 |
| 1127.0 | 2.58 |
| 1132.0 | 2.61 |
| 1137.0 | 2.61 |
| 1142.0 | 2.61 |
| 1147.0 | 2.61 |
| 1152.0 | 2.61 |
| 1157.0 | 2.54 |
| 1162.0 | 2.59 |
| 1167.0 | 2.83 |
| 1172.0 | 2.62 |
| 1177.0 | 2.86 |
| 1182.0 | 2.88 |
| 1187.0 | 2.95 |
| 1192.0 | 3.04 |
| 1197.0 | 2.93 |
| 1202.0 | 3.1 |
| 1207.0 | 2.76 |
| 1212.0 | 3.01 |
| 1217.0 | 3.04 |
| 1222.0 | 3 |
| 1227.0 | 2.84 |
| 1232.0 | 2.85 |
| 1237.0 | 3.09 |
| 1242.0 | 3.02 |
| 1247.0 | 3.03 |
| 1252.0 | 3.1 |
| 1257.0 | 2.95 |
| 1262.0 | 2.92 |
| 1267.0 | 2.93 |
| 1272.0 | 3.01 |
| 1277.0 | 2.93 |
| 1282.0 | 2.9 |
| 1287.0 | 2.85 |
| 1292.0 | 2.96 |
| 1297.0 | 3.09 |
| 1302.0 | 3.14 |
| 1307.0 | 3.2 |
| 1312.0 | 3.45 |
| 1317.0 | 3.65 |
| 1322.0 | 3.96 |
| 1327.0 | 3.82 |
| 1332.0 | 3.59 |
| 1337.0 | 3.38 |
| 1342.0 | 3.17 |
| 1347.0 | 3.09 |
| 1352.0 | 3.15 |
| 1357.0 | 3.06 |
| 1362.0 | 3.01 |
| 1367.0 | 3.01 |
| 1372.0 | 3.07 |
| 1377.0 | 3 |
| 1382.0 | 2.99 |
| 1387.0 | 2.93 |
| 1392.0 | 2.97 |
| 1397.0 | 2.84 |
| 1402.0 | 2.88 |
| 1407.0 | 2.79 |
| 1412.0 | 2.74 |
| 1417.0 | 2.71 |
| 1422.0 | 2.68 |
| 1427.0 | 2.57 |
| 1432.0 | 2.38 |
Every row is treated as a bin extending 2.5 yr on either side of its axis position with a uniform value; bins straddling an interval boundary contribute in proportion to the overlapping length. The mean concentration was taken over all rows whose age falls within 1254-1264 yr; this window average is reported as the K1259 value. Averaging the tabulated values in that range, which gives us 2.94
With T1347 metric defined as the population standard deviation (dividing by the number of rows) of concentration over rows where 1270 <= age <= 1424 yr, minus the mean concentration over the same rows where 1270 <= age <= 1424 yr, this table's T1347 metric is -2.79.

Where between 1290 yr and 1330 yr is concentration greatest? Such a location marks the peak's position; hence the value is 1322.0 yr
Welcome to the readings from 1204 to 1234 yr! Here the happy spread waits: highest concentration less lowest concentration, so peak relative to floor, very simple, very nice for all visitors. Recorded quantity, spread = 0.28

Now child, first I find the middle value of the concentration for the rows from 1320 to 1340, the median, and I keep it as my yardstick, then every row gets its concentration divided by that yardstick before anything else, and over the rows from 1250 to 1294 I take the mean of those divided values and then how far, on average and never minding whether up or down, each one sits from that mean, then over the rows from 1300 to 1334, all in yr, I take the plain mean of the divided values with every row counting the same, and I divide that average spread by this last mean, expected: 0.014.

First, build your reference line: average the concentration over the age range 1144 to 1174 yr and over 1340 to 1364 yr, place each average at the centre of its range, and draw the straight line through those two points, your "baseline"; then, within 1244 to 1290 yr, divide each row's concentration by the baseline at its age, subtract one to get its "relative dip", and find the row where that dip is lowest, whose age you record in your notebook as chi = 1287.0 yr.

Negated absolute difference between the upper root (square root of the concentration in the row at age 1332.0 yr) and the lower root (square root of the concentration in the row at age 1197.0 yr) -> -0.18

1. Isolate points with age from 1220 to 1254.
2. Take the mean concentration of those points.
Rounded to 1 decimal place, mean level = 3.0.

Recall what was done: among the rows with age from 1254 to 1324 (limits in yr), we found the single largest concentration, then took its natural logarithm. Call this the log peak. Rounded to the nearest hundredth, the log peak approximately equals 1.38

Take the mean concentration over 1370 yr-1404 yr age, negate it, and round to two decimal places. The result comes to -2.95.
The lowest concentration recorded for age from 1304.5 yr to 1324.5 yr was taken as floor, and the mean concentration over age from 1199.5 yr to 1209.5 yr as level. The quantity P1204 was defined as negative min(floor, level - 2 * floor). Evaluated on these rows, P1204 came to 3.5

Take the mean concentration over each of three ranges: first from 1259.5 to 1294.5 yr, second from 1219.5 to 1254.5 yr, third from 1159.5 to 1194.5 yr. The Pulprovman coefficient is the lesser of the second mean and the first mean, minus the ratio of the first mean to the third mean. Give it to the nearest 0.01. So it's 1.89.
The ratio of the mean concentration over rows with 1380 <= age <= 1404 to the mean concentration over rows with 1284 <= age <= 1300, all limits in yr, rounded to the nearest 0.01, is 0.98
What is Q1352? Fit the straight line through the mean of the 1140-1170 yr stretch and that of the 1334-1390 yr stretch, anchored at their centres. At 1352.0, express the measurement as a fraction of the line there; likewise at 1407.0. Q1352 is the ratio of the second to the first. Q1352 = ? 0.85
